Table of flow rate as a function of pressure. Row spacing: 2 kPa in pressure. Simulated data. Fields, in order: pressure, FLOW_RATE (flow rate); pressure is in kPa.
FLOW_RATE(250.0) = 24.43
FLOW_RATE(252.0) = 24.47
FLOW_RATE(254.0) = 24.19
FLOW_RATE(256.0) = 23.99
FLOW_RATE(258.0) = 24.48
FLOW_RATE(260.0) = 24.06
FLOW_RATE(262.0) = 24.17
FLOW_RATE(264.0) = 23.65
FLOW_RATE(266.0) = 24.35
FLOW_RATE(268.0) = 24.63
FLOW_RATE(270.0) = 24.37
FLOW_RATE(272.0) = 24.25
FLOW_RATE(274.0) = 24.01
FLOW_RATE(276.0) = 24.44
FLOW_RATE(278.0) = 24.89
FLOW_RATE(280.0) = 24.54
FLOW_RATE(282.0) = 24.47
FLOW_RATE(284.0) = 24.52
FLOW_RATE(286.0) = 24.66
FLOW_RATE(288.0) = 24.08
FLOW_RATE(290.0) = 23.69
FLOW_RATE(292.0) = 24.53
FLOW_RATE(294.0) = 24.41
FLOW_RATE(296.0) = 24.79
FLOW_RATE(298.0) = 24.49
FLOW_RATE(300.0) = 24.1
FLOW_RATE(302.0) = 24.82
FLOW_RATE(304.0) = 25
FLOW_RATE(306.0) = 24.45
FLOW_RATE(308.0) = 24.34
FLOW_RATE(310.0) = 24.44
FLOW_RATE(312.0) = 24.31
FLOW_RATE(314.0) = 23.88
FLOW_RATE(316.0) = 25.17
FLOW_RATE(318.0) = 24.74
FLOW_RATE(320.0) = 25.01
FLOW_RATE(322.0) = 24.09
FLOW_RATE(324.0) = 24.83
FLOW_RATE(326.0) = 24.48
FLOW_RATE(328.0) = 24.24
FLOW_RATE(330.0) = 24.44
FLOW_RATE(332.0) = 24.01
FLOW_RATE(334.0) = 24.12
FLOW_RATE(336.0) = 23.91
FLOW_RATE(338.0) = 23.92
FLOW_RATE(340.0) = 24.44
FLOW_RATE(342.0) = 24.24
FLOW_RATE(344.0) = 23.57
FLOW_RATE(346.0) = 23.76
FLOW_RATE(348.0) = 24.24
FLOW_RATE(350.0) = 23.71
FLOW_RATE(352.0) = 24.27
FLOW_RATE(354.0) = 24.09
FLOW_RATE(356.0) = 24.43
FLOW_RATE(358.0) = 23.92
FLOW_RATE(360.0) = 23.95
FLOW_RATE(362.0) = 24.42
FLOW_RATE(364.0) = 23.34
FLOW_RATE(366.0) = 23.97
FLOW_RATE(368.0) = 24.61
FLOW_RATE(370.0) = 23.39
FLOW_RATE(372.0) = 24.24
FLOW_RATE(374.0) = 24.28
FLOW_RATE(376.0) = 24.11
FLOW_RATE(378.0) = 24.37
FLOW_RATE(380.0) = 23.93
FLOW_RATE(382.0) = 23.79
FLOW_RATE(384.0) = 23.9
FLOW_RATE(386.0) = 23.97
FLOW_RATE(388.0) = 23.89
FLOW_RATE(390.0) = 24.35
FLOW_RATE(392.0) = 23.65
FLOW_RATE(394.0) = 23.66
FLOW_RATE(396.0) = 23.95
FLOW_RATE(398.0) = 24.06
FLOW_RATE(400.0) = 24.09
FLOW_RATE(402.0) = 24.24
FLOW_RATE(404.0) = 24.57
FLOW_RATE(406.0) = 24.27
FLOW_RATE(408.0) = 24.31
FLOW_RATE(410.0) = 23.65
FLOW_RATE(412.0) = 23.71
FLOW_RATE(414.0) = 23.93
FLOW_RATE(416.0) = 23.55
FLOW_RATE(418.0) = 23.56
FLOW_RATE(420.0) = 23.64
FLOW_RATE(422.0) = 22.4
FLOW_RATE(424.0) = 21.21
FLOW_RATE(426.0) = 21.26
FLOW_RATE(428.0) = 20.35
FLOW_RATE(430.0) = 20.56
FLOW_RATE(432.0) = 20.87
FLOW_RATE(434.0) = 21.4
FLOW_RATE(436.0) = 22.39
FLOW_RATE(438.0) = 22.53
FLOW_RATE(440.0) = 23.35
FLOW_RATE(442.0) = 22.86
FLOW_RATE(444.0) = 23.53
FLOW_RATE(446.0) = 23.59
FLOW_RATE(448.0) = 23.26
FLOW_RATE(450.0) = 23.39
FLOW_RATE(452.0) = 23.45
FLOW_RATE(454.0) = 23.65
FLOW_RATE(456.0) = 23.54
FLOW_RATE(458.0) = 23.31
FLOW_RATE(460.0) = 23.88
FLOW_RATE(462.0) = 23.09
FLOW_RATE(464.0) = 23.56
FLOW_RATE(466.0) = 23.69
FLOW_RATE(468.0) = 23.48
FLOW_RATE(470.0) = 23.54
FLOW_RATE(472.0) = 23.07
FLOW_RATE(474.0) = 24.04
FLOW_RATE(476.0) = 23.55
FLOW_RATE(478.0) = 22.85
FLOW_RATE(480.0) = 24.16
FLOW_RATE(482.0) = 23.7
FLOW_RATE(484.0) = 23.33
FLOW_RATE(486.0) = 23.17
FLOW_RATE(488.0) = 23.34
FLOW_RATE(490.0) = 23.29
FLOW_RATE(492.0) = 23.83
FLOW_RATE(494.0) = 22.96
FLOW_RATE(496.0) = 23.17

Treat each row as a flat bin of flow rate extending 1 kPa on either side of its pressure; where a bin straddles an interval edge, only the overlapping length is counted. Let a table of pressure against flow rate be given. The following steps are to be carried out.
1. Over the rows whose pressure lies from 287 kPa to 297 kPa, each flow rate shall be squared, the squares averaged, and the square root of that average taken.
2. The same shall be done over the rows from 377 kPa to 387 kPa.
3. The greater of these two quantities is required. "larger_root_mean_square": 24.3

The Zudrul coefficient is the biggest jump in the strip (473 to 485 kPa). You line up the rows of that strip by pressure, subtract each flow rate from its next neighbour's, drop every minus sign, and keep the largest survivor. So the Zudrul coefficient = 1.3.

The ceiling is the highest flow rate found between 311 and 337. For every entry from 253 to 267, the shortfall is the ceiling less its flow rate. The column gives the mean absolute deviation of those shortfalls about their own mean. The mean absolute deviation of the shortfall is 0.19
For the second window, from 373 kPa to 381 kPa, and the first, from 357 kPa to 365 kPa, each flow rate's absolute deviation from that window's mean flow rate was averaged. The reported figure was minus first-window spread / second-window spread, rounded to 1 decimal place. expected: -1.9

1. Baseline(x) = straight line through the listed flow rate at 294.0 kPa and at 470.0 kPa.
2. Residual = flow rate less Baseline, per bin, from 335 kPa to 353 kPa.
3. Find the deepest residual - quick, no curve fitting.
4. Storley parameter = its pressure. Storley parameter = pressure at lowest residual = 344.0 kPa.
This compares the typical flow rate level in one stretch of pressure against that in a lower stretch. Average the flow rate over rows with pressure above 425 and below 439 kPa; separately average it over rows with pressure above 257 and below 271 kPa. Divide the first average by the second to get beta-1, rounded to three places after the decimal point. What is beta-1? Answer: 0.880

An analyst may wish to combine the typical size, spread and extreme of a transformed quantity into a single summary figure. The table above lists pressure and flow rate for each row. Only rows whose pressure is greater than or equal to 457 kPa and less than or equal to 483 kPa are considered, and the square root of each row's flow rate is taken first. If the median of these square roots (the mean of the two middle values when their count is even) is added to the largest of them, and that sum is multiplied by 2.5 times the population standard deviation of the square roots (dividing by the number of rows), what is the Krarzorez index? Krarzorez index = 0.93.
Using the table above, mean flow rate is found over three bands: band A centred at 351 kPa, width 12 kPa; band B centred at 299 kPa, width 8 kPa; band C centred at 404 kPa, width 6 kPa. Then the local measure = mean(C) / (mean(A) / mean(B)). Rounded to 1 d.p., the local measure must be 24.8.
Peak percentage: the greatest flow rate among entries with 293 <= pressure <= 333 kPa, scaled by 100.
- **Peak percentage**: 2517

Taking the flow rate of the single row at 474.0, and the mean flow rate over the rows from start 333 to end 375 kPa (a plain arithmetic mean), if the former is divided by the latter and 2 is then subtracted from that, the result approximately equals -1.00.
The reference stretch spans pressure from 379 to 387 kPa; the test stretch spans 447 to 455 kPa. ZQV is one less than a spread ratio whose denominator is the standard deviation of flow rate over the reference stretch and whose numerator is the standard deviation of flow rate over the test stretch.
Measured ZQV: 1.1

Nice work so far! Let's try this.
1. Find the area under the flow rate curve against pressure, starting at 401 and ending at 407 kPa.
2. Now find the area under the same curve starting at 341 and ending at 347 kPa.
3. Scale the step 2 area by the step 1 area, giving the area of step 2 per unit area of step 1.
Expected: 0.98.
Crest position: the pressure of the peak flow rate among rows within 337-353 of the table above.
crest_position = 340.0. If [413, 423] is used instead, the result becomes 414.0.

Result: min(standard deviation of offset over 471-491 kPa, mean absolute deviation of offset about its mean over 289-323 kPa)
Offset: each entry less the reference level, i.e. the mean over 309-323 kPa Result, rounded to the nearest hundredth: 0.31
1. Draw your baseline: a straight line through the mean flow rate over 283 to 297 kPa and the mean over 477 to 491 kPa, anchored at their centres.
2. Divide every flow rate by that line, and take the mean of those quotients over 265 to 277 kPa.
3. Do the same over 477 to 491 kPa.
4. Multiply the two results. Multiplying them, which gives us 0.994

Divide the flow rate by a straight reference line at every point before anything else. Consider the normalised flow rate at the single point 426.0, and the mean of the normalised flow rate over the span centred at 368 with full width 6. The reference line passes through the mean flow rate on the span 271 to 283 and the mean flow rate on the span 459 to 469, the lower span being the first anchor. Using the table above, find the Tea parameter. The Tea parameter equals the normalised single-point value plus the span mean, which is 1.90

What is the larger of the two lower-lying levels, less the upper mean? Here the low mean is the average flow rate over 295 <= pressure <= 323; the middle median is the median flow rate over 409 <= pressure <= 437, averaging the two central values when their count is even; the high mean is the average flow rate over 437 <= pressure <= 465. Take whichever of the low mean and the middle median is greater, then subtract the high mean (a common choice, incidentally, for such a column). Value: 1.19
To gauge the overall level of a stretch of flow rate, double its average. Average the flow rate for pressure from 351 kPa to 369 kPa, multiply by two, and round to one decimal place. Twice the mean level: 48.2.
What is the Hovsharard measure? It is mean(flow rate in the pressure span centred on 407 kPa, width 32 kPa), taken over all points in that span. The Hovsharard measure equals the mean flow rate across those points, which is 23.8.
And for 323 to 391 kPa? 24.1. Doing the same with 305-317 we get 24.4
